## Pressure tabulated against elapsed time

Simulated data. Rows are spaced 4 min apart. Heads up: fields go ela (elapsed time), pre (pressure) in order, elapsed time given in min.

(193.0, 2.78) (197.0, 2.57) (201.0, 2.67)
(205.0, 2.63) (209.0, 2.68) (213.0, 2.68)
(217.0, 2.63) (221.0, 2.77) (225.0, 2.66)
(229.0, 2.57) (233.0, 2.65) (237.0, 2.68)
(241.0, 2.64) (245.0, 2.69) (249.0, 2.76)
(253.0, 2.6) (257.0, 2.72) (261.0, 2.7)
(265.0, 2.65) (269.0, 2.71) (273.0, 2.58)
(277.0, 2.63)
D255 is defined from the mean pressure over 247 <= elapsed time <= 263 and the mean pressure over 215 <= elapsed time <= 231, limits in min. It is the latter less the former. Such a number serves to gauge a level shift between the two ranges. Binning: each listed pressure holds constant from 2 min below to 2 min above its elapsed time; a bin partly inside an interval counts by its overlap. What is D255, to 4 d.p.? -0.0375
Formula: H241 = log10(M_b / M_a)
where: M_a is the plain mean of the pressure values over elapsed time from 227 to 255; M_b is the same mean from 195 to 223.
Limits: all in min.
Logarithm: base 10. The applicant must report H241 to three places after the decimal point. 0.001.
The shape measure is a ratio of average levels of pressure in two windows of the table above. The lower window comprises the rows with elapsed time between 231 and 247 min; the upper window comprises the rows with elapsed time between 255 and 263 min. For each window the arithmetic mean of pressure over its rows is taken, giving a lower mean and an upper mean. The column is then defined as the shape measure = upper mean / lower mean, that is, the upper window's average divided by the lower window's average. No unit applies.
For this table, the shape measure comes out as 1.02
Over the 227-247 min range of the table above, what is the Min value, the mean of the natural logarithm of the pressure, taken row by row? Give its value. 0.973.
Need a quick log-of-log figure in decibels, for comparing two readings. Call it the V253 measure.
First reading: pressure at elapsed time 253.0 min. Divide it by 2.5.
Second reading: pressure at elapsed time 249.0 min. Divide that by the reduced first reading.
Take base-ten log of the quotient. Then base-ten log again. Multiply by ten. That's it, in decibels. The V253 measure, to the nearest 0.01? -3.73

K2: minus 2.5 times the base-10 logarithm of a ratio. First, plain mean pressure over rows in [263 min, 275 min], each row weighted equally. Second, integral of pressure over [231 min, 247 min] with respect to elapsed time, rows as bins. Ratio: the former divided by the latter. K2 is 3.02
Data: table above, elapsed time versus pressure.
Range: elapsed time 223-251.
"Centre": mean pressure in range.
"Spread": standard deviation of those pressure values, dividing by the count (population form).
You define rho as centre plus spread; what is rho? 2.72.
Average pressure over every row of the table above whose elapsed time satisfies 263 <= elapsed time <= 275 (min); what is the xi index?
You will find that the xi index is 2.65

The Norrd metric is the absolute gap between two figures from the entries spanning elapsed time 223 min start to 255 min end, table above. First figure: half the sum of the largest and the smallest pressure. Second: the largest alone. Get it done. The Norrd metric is 0.095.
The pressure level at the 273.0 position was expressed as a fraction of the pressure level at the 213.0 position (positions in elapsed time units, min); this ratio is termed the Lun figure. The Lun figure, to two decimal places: 0.96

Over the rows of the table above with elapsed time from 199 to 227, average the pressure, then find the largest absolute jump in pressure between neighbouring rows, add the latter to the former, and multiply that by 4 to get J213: 11.3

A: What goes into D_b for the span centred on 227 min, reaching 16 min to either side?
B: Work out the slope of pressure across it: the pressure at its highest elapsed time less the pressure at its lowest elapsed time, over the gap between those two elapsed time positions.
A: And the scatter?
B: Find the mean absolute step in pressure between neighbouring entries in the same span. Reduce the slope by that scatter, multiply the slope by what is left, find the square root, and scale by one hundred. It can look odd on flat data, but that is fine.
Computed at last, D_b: 1.1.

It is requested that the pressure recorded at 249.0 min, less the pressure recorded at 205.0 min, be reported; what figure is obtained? 0.13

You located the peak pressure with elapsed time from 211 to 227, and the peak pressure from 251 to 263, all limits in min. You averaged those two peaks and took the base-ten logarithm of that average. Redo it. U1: 0.439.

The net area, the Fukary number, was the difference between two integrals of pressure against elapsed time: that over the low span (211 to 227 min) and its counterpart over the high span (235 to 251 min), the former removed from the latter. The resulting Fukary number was 0.12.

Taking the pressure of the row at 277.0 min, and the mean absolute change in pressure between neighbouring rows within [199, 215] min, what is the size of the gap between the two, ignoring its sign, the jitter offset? 2.600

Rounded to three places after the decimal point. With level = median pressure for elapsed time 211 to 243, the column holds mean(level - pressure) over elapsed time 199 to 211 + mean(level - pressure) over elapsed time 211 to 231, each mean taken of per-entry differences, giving -0.012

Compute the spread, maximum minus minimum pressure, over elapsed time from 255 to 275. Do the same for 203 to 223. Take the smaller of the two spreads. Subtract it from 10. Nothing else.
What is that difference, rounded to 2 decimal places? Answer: 9.86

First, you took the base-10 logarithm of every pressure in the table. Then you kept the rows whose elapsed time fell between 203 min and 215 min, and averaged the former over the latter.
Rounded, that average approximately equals 0.4254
